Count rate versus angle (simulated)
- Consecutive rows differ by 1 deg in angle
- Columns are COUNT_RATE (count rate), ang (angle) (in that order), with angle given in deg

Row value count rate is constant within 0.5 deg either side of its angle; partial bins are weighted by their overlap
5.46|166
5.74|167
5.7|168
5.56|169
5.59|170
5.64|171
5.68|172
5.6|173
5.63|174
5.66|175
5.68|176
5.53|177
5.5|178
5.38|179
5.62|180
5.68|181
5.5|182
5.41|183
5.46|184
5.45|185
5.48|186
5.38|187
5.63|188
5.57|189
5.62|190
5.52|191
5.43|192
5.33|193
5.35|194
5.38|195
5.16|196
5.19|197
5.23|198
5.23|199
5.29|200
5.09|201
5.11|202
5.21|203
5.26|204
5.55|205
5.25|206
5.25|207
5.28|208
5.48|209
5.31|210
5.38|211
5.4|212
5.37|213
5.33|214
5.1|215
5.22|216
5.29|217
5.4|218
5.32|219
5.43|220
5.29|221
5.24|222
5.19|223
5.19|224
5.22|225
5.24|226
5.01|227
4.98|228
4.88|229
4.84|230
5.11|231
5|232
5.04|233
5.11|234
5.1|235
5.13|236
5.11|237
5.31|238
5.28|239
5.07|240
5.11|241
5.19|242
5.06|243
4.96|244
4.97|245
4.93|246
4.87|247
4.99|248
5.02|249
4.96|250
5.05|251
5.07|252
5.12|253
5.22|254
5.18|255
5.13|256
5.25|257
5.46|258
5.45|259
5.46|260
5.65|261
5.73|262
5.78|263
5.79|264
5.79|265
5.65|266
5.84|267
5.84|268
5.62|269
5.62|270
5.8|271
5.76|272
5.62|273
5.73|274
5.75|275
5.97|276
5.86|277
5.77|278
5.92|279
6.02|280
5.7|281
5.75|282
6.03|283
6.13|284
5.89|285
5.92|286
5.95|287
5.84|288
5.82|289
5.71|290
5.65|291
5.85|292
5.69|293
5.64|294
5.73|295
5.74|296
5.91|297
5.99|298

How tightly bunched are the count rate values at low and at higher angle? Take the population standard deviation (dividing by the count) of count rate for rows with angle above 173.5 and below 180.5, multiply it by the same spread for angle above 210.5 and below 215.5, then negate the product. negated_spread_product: -0.0109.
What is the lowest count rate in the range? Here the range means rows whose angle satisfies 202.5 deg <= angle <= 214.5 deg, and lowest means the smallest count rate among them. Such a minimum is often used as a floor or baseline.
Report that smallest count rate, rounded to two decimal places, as 5.21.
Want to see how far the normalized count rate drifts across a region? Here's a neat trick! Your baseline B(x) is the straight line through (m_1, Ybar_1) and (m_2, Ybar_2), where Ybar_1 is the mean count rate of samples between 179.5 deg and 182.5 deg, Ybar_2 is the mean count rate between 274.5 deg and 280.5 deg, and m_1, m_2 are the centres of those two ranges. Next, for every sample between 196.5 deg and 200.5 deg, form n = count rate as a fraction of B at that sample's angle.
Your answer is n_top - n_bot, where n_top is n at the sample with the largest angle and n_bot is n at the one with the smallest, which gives 0.016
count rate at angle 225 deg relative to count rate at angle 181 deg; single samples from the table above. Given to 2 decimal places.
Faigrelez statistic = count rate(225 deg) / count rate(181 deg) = 0.92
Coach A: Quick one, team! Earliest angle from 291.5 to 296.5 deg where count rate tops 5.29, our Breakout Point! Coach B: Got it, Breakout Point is 292 deg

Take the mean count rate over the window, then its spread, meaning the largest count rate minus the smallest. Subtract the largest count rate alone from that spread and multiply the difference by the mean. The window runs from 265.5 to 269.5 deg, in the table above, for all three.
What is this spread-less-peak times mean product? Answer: -32.2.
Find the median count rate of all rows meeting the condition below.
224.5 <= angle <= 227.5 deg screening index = 5.2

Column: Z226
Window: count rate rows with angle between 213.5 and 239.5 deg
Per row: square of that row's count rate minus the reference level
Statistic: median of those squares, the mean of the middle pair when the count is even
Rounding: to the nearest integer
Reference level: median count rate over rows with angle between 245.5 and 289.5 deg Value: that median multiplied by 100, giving 29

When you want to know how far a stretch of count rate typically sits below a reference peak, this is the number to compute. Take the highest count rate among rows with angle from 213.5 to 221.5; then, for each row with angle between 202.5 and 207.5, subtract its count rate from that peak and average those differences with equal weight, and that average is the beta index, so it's 0.13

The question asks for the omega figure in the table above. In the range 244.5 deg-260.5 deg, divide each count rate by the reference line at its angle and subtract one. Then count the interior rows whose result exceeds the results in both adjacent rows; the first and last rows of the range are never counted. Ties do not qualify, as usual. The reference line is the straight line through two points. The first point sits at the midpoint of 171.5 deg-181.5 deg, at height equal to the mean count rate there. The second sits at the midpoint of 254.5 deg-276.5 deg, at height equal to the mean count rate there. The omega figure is 3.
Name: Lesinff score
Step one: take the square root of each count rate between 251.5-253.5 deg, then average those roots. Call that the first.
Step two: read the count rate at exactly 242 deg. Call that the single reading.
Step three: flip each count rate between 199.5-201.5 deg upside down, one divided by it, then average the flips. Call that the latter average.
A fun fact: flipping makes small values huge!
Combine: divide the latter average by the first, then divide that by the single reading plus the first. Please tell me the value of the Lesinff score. 0.0115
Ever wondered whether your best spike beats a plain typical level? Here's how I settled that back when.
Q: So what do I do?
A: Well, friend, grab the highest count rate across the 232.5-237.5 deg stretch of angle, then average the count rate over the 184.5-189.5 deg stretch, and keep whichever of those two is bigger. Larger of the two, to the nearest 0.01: 5.50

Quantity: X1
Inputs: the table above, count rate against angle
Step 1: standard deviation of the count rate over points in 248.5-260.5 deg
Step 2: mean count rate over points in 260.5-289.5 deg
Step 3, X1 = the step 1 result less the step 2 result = -5.64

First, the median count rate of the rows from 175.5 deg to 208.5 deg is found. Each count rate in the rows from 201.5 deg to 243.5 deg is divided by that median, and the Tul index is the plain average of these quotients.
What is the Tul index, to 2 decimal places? 0.97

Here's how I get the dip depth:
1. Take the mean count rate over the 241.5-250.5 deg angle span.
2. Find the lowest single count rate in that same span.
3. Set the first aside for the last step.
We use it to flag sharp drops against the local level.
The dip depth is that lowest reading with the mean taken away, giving -0.12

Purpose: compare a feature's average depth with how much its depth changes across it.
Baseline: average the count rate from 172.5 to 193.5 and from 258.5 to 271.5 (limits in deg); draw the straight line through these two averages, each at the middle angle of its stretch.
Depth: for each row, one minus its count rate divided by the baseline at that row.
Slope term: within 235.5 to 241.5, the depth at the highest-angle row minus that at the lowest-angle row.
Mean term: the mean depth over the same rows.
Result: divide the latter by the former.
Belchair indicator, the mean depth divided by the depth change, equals 16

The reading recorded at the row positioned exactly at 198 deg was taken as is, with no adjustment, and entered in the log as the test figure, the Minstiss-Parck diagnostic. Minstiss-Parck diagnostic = 5.23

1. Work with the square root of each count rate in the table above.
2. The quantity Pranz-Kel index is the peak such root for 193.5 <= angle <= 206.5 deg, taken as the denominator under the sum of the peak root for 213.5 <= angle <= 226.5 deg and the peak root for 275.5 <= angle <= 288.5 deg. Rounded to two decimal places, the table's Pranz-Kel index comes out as 2.04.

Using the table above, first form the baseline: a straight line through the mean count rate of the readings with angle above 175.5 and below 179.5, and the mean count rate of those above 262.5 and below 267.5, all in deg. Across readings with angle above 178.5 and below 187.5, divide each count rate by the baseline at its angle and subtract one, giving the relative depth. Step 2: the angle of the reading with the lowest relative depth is 187 deg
